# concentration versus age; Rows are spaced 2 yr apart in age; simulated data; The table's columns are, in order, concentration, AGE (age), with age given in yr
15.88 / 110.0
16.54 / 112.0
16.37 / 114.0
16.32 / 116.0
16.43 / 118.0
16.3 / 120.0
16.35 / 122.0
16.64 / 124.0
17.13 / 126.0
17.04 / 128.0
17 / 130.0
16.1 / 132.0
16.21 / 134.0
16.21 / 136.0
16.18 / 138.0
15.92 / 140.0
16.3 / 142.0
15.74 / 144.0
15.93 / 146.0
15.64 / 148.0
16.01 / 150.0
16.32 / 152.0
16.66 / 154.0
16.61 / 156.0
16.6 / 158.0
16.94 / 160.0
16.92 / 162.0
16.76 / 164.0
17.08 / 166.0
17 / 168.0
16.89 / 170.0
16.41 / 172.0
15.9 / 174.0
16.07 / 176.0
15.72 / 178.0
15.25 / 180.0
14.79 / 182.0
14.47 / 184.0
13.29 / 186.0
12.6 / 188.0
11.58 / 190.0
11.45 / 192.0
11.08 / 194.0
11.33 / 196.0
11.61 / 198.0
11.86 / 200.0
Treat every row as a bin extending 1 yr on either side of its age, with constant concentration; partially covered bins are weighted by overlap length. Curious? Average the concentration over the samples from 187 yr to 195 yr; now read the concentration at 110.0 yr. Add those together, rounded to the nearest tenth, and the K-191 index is 27.6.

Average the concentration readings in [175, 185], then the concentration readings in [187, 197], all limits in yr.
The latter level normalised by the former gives 0.76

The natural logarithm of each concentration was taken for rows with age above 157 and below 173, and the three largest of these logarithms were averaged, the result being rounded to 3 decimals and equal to 2.834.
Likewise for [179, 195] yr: 2.697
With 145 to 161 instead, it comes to 2.818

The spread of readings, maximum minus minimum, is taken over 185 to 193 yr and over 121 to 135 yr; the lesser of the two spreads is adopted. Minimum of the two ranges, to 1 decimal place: 1.0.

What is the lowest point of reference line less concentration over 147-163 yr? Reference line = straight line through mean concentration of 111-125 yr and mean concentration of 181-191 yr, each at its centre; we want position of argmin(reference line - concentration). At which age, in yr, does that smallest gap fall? 162.0 yr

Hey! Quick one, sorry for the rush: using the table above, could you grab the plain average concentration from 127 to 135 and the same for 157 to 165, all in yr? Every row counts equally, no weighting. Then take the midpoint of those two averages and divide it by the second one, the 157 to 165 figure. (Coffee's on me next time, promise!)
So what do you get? 0.99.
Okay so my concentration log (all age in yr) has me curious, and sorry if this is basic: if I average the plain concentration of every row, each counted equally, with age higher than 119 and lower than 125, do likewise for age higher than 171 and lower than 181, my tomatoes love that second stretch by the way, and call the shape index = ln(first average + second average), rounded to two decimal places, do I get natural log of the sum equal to 3.48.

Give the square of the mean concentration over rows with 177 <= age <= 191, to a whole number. 195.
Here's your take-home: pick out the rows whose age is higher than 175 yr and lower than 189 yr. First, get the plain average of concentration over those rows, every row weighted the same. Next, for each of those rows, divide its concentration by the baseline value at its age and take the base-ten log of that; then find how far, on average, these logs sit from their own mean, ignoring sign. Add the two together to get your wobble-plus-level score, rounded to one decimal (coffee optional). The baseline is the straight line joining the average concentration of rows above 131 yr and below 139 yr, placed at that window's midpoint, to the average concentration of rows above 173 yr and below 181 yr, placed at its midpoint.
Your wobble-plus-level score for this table 14.6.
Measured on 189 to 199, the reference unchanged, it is 11.4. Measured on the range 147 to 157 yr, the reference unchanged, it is 16.3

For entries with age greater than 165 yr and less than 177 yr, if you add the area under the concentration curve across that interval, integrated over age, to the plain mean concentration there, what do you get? 215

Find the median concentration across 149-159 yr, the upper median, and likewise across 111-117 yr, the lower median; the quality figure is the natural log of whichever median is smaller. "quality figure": 2.80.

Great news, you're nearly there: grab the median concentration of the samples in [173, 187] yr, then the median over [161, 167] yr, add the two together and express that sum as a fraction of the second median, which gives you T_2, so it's 1.90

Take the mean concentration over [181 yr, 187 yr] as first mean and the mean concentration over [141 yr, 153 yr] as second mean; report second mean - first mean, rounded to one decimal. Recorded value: 1.8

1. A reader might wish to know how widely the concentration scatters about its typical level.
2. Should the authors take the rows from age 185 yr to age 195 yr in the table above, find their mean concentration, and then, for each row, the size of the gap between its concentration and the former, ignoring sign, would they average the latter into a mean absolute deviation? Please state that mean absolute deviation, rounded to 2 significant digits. 0.76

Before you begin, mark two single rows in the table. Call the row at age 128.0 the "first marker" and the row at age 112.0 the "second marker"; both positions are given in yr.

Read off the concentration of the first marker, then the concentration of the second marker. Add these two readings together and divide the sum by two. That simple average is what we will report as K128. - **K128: 16.8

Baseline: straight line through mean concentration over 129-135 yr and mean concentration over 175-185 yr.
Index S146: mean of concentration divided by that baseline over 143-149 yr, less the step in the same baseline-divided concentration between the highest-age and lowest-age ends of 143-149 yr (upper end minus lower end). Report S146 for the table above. 0.98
